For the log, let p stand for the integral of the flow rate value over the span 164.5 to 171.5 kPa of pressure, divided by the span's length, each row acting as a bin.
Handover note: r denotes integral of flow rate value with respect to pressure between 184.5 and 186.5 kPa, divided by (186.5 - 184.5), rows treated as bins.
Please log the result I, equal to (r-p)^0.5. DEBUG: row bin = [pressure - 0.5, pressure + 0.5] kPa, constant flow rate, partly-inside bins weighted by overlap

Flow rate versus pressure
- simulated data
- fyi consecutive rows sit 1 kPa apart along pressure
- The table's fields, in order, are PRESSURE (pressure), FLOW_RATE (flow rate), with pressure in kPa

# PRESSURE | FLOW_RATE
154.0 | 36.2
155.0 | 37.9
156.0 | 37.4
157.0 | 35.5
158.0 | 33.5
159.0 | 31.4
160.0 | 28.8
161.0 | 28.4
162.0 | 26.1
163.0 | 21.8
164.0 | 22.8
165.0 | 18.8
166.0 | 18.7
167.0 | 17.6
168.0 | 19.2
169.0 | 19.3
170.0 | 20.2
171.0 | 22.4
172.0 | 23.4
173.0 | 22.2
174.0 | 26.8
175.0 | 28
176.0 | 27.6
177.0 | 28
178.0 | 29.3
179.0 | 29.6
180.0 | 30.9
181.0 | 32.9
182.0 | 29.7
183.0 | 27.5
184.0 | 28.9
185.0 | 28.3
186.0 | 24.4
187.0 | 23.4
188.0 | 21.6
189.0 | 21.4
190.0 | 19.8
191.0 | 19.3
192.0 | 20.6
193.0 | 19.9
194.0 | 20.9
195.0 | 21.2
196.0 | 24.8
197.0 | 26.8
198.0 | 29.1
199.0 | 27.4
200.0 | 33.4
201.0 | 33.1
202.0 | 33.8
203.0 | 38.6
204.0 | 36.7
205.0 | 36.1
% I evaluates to 2.6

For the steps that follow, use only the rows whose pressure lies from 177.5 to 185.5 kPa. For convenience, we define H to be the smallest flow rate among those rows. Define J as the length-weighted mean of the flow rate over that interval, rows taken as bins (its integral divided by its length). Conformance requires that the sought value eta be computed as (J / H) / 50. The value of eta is 0.0216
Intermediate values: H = 27.5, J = 30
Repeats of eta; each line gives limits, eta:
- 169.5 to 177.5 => 0.0246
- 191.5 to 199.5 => 0.0240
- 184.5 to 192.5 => 0.0232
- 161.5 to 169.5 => 0.0233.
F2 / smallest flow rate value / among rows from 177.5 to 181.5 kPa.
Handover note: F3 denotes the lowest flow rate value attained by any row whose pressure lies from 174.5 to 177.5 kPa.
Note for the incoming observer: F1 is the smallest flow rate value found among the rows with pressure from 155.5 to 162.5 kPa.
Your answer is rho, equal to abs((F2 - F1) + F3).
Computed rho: 31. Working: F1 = 26.1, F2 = 29.3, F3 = 27.6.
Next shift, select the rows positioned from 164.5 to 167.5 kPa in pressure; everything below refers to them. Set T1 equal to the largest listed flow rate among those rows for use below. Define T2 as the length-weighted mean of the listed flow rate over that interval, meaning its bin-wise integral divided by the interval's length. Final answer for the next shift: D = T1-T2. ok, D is 0.4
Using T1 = 18.8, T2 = 18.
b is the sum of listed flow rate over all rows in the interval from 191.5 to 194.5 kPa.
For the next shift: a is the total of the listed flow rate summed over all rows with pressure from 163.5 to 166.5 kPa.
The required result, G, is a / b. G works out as 0.98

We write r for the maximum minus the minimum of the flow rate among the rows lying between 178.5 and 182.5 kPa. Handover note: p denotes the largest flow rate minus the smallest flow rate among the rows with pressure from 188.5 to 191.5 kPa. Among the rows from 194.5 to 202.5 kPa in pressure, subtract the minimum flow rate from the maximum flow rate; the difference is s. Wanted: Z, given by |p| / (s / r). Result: 1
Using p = 2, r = 3.3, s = 12.6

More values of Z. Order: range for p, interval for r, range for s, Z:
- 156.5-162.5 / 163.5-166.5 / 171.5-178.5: 5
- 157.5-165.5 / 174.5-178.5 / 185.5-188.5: 9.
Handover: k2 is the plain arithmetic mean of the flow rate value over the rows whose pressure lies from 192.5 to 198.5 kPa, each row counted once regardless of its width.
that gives 24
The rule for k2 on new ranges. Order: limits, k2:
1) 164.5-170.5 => 19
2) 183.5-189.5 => 25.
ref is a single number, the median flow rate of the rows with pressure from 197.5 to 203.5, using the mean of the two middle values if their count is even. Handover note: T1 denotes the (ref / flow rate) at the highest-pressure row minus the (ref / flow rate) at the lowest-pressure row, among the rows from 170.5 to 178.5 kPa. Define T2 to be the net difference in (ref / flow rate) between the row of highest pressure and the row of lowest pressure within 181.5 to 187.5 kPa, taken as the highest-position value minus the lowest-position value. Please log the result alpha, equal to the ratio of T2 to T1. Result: -0.9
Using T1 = -0.3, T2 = 0.3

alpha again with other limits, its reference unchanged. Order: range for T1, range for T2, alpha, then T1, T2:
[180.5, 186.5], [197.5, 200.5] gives -0.4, 0.4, -0.1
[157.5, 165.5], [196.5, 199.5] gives 0.0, 0.8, 0.0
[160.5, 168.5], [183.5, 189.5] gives 0.7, 0.6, 0.4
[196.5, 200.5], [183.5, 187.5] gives -1.1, -0.2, 0.3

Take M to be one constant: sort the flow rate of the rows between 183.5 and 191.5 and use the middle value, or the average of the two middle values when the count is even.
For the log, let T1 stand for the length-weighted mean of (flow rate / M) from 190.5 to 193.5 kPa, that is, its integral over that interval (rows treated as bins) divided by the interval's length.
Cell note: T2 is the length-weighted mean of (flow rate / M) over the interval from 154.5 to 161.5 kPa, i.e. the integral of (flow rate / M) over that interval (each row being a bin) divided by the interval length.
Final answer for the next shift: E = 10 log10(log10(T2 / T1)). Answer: -6.5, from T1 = 0.89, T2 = 1.48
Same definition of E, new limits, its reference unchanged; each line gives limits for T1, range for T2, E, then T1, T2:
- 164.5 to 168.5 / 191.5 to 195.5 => -13.4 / 0.83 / 0.92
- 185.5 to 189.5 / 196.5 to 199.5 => -10.6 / 1.01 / 1.23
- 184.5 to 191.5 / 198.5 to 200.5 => -8.9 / 1.00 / 1.35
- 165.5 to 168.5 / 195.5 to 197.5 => -8.4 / 0.82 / 1.15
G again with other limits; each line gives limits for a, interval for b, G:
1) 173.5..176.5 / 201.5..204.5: 0.76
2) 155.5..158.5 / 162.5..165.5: 1.68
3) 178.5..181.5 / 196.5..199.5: 1.12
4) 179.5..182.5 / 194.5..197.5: 1.28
